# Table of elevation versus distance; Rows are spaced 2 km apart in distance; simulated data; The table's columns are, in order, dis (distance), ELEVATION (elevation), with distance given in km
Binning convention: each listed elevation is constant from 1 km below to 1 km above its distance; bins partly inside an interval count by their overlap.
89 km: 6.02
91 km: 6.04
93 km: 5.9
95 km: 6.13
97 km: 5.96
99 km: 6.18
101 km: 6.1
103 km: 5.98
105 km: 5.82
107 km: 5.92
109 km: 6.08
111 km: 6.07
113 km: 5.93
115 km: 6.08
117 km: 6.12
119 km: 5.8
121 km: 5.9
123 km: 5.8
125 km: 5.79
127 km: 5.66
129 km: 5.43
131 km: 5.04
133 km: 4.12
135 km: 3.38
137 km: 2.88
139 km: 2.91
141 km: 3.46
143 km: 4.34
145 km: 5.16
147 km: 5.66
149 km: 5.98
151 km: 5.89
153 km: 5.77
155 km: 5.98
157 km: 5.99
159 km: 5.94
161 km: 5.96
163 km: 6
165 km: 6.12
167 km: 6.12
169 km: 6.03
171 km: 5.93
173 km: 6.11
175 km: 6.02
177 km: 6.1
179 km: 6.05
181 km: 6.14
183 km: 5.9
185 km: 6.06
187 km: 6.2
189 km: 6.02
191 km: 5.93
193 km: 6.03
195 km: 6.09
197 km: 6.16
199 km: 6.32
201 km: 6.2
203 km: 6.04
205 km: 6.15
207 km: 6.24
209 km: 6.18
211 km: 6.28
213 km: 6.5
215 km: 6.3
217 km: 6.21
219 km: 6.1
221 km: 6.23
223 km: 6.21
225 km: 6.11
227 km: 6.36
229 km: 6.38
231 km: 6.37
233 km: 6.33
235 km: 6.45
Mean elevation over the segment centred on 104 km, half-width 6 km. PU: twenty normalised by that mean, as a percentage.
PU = 333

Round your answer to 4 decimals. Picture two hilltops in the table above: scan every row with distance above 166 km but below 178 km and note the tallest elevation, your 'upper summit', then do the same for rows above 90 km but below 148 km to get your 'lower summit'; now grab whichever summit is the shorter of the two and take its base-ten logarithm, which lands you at 0.7868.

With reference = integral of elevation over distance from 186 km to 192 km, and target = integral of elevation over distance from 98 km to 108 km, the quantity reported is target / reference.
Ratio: 1.7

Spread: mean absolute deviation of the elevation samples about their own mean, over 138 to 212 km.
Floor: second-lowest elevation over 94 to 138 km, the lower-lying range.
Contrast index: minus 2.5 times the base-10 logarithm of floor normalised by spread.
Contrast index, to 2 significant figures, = -2.3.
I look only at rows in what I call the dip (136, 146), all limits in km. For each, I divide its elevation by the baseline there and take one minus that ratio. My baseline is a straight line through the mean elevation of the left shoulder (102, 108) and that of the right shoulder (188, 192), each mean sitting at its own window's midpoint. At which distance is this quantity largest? 137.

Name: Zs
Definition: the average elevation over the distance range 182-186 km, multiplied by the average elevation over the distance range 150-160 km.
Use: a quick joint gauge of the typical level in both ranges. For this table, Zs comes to 35.4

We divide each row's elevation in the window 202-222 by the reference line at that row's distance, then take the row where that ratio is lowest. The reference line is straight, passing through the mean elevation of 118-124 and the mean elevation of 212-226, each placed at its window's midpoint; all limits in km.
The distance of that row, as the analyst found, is 219 km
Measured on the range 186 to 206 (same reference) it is 191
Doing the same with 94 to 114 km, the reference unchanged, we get 105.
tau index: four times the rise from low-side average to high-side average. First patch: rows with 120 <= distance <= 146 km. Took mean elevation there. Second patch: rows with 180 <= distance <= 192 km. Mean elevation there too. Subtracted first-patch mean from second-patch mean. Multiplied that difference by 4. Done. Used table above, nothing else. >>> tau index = 5.7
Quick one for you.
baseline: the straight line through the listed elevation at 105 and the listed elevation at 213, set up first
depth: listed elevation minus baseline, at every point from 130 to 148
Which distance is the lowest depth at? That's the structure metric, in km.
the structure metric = 137 km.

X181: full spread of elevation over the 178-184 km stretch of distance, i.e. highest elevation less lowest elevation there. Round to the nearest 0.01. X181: 0.24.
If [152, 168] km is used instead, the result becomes 0.35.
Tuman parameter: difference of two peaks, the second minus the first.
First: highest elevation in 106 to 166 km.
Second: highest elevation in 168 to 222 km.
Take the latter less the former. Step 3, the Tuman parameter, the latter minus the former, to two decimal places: 0.38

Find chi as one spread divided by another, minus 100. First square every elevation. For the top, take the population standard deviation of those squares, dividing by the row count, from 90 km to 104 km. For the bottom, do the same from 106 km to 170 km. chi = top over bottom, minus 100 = -99.9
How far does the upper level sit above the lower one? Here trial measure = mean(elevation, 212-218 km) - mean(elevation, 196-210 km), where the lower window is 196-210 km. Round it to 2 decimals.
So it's 0.15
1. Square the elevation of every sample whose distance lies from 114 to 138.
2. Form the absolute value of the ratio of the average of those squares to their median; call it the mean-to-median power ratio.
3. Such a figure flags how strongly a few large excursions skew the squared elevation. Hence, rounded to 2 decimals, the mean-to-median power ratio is 0.85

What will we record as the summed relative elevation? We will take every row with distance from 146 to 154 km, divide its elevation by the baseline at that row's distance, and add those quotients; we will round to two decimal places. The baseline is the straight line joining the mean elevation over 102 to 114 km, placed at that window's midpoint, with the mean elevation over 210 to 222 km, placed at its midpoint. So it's 3.83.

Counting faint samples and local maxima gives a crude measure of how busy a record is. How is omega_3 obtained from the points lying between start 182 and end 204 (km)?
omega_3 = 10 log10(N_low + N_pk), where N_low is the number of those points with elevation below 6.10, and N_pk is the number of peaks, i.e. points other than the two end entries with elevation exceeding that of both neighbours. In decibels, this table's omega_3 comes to 9.5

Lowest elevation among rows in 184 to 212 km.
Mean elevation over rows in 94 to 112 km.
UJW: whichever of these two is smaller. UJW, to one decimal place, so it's 5.9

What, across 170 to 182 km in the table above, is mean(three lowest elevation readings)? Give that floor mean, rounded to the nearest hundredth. 6.00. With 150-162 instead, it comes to 5.87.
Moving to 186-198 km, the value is 5.99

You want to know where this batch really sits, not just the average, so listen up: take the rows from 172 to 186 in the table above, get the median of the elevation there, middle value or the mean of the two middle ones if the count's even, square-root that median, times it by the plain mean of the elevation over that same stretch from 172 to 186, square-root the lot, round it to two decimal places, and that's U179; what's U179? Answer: 3.86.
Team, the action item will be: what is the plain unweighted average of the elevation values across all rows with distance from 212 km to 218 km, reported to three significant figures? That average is 6.34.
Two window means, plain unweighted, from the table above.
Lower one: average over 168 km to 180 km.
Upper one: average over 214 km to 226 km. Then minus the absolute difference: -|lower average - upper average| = -0.15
